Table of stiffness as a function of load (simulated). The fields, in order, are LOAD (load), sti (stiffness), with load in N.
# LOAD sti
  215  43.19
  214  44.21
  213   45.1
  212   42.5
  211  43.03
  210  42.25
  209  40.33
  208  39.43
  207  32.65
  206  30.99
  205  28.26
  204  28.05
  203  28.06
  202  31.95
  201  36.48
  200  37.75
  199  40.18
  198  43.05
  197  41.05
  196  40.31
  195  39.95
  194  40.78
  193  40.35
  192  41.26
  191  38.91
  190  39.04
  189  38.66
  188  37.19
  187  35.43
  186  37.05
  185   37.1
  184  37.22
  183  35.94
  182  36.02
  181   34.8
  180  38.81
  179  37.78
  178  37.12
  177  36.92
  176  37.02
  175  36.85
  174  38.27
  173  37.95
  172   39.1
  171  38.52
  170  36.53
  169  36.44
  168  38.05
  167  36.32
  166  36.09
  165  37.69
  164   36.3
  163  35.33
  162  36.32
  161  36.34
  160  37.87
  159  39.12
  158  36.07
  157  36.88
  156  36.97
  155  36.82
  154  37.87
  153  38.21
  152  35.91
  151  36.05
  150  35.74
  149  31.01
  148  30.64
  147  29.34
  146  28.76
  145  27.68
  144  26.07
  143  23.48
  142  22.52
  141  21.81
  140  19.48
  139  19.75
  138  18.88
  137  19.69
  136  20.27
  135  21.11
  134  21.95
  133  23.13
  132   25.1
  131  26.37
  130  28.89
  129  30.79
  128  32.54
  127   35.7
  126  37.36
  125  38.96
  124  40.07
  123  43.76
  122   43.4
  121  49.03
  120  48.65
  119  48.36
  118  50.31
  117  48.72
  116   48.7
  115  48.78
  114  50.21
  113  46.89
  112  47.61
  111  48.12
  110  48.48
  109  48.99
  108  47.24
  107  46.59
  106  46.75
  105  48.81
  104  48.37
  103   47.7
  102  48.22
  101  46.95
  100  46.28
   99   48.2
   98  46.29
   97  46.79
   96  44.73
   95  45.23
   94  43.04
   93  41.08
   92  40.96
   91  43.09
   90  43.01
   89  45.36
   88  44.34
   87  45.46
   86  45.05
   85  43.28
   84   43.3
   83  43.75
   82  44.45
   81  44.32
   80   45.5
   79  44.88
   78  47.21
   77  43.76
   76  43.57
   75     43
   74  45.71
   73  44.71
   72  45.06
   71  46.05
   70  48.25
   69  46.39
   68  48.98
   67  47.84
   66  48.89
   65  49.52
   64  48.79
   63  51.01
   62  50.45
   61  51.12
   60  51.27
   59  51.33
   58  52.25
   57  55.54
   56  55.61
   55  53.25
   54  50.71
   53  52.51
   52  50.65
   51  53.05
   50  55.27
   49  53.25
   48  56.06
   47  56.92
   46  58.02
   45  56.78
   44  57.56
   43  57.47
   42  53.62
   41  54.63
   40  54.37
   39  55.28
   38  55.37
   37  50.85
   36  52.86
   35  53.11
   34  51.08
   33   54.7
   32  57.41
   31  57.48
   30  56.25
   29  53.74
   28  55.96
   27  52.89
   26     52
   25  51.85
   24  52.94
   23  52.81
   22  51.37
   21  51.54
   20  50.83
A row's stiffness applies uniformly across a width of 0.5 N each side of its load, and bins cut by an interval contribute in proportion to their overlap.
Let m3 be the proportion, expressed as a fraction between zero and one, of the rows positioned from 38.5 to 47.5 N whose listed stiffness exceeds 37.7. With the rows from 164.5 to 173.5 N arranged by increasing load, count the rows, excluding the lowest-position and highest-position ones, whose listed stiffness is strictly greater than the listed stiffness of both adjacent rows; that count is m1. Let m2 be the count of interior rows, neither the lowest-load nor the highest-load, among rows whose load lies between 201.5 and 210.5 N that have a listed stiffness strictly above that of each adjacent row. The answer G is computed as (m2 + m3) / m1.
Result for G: 0.5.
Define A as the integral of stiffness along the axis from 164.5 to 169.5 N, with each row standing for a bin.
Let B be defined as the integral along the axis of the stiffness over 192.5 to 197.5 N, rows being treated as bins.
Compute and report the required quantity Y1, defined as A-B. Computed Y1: -18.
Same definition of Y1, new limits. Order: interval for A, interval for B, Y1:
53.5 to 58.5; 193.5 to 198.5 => 62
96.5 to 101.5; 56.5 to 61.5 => -27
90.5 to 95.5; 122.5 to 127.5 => 18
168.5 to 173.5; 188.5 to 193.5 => -10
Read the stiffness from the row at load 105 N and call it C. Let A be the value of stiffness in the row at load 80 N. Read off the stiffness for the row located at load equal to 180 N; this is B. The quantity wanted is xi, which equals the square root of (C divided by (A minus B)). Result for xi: 2.7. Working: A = 45.5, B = 38.81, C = 48.81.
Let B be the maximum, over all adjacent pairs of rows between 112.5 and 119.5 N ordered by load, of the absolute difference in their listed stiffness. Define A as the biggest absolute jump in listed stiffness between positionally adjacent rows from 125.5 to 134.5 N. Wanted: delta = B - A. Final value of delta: 0.2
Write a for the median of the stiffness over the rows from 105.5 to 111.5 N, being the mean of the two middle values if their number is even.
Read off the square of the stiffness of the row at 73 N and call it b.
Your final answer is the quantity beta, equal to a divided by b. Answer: 0.024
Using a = 48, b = 1999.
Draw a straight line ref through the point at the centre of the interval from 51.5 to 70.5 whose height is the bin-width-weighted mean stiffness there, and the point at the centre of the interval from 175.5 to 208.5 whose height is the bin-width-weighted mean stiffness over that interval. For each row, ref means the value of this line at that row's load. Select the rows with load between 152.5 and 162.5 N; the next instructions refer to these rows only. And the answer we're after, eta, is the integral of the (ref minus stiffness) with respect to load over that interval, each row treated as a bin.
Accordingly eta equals 33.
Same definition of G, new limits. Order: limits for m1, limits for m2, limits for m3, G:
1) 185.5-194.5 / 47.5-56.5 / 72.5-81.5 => 1.5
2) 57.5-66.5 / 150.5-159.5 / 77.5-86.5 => 1.5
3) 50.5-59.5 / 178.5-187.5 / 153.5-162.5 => 1.7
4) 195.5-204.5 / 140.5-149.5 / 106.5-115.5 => 1.0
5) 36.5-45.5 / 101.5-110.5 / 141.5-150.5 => 0.7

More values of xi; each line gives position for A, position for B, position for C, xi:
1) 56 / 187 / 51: 1.6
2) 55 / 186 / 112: 1.7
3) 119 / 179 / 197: 2.0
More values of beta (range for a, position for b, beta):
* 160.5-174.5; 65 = 0.015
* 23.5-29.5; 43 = 0.016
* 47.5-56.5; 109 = 0.022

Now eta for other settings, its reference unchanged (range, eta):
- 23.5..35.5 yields 0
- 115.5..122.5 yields -25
